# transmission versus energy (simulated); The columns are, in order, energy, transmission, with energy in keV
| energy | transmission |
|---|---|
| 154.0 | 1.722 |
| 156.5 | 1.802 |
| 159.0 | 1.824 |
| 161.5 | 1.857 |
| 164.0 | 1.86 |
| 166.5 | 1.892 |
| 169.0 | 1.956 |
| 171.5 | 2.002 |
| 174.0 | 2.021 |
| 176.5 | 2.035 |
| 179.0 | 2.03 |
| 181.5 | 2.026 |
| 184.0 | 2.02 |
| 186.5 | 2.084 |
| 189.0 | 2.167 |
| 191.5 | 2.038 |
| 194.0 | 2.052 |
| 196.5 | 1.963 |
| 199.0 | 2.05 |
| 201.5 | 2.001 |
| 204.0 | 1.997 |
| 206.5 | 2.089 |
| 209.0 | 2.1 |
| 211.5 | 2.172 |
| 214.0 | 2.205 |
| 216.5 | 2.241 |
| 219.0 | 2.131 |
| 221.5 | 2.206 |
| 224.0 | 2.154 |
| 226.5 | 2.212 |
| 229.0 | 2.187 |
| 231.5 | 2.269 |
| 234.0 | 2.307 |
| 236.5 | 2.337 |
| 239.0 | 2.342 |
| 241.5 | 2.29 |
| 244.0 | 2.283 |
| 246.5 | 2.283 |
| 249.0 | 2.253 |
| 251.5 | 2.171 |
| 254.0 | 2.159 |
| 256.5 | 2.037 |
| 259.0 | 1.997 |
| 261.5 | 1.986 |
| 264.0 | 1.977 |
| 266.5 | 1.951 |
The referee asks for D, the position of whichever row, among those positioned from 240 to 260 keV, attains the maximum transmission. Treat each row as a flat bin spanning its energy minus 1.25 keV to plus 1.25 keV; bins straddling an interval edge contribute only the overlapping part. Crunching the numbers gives 241.5 keV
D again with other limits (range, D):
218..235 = 234.0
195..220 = 216.5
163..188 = 186.5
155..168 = 166.5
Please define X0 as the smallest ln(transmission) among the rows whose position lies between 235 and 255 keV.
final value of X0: 0.77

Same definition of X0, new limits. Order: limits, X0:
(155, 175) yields 0.59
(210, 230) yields 0.76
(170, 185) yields 0.69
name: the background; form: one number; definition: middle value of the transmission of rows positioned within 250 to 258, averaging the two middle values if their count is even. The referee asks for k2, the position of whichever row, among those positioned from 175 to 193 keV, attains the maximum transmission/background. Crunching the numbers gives 189.0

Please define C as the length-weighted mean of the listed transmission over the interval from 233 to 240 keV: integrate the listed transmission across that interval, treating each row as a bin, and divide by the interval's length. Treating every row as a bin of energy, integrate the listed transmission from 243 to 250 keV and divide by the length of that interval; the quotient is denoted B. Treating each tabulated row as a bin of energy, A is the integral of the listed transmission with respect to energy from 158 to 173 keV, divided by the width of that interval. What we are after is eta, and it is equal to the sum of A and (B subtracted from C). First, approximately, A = 1.90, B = 2.27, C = 2.33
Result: 1.96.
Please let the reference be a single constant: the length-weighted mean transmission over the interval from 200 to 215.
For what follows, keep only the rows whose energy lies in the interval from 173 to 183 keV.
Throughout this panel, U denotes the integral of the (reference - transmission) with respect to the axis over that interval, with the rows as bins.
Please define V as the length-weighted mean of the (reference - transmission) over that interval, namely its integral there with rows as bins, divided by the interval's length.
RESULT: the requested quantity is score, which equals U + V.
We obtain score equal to 0.7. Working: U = 0.6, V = 0.1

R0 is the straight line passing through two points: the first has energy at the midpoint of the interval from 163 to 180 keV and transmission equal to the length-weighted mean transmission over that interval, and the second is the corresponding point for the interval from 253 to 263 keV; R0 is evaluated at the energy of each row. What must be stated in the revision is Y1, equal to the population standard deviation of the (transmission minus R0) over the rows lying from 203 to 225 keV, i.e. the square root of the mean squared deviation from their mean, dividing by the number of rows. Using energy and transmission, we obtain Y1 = 0.067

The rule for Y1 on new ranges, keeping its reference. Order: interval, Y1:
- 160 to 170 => 0.038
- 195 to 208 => 0.043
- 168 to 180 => 0.026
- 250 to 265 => 0.084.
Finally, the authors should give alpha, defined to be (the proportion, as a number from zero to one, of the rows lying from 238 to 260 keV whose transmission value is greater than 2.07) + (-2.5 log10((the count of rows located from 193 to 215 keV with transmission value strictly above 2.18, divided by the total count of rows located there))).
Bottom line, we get 3.2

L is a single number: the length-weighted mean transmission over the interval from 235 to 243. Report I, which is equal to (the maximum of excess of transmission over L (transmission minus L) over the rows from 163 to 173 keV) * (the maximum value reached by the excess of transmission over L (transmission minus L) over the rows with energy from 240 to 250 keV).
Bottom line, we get 0.010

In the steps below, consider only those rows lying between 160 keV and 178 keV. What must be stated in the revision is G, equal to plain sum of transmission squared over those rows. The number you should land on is 27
